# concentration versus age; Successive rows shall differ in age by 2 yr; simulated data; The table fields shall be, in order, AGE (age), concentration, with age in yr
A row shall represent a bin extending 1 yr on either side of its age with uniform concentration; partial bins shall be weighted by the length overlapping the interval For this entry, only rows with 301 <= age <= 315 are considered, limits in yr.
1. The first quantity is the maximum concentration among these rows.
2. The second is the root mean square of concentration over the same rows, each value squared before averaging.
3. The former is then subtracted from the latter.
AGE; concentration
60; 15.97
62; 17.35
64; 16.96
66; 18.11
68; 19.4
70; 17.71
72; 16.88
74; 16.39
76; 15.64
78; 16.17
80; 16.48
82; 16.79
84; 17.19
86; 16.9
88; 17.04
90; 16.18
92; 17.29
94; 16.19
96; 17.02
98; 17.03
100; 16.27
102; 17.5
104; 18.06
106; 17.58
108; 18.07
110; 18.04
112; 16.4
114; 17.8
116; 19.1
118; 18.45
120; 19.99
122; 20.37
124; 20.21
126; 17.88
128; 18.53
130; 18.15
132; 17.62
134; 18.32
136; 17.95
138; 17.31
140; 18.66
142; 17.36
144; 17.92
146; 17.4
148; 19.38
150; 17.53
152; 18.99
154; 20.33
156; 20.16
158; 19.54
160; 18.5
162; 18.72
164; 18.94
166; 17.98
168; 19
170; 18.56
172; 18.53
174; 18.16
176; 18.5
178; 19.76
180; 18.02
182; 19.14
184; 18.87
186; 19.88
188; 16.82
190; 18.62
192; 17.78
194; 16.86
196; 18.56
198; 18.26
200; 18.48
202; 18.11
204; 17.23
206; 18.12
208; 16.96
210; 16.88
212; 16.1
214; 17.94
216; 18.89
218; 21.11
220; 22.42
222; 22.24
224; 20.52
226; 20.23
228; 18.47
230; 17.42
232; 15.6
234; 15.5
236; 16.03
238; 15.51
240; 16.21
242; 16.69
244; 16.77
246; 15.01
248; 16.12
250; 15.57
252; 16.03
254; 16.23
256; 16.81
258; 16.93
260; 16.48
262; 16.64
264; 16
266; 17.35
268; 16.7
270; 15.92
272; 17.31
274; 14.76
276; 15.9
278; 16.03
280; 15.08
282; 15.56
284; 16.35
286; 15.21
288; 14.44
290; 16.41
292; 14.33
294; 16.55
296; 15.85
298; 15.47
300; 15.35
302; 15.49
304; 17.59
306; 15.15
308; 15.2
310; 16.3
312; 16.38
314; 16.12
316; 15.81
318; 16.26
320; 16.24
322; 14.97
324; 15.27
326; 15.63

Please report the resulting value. -1.5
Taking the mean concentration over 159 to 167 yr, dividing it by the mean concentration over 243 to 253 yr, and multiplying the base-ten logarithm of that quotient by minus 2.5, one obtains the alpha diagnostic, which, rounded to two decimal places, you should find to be -0.17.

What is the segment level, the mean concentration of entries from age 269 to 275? 16.0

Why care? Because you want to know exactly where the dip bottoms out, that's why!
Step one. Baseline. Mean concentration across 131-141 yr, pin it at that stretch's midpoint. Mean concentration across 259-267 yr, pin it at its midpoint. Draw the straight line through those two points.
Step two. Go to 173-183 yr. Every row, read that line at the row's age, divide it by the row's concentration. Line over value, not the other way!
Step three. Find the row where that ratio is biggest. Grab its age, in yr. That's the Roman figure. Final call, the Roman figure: 180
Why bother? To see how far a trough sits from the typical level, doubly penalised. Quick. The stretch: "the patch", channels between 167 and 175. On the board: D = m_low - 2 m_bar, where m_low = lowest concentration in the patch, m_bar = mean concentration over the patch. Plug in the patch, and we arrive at -19.0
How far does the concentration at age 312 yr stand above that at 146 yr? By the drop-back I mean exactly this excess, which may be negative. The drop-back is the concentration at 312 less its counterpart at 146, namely -1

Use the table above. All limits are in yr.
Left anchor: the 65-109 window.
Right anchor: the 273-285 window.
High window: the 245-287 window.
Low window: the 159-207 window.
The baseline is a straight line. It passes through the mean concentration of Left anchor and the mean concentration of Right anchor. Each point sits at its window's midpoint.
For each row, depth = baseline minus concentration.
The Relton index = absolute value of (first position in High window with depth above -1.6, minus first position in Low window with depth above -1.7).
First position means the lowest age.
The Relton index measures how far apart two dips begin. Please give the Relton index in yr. 80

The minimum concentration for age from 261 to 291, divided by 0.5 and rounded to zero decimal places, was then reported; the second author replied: 29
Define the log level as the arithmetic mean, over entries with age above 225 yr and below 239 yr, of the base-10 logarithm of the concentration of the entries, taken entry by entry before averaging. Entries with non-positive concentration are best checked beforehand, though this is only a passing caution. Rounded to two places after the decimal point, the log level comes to 1.23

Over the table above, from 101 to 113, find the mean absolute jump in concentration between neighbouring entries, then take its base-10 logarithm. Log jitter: -0.19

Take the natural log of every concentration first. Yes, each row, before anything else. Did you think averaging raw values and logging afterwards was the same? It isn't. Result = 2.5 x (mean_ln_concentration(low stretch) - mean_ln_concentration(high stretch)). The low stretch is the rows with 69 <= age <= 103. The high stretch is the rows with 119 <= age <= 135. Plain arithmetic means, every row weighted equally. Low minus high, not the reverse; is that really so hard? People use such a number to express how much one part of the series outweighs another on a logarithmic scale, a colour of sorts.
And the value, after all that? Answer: -0.30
